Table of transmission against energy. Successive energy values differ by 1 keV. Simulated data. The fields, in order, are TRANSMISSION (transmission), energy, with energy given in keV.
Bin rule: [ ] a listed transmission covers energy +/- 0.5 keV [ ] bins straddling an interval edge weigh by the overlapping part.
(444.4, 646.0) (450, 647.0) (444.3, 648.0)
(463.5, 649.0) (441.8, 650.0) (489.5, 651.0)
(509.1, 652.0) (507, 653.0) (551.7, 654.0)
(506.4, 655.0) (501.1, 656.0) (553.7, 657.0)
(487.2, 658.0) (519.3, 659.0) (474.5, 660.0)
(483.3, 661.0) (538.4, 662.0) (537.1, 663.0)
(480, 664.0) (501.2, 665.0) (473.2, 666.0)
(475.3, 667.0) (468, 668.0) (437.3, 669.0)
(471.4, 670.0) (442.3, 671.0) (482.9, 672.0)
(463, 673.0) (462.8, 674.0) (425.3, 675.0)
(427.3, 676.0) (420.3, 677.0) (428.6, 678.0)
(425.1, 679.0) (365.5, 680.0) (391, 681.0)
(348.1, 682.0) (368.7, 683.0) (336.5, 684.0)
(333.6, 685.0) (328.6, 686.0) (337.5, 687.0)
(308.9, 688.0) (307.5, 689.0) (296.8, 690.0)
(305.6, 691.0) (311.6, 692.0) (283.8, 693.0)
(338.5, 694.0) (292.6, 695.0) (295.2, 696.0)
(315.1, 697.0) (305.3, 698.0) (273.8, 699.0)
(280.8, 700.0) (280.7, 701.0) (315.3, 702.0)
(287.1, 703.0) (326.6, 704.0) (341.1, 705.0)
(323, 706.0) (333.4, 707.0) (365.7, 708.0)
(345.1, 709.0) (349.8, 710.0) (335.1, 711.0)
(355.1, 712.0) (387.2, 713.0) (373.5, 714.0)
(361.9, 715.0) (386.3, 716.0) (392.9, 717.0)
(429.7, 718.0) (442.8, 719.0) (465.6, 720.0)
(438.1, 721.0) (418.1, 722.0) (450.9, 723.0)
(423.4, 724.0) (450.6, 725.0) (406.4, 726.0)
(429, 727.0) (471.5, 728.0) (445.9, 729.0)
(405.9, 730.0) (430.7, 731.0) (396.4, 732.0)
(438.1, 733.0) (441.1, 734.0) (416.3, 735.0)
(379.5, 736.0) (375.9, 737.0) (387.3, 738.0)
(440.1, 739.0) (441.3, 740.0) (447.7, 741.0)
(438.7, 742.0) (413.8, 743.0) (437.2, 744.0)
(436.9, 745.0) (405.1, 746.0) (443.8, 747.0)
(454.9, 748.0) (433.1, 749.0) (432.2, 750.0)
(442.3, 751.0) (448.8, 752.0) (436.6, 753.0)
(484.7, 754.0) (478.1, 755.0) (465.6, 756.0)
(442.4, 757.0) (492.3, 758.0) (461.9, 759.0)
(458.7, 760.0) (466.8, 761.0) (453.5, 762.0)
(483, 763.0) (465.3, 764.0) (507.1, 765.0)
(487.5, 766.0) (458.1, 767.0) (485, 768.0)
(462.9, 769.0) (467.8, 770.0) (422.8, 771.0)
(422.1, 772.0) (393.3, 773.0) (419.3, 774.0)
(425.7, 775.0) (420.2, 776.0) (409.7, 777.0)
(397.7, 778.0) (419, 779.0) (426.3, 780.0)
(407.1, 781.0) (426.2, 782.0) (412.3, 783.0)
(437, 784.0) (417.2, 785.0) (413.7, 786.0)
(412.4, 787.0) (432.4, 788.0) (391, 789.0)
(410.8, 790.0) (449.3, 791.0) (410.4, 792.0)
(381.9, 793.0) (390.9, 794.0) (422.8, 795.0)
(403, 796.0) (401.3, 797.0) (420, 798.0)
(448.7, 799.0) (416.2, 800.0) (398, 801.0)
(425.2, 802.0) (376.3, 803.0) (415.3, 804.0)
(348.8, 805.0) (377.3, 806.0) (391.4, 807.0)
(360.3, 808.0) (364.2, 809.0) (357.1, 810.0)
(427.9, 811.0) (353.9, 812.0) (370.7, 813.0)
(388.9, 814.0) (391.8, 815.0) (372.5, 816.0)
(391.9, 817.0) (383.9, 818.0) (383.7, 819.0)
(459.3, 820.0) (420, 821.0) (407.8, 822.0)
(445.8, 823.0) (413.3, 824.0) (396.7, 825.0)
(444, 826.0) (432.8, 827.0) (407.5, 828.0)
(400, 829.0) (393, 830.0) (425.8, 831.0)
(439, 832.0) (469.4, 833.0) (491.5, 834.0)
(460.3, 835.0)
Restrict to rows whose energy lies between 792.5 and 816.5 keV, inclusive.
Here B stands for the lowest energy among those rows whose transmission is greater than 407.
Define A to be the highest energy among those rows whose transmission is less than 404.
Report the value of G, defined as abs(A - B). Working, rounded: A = 816.0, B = 795.0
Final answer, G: 21 keV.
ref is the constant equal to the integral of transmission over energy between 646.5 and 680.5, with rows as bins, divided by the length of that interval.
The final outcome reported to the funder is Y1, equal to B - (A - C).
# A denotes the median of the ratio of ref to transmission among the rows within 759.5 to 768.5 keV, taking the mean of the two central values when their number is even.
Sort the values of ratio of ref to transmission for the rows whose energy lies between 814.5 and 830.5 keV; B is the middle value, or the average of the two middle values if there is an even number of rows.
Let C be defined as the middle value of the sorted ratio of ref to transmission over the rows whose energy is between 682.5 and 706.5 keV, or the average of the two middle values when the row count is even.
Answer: 1.69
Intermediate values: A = 1.01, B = 1.17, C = 1.5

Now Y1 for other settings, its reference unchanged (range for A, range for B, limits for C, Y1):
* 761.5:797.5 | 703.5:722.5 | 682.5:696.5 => 1.70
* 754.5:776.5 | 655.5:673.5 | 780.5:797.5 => 1.11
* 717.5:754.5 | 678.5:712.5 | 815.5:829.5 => 1.52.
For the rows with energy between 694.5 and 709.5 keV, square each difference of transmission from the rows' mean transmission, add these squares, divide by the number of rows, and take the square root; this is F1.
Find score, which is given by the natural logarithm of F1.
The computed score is 3.3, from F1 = 26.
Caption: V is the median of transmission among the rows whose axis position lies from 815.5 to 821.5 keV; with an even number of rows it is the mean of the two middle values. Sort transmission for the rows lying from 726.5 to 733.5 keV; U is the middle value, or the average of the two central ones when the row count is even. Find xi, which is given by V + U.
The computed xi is 819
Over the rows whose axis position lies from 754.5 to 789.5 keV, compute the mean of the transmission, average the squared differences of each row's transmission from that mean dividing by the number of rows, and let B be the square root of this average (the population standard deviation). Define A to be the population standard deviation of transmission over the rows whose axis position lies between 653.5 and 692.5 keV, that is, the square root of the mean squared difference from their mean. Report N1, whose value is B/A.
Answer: 0.40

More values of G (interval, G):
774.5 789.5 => 14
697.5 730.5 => 1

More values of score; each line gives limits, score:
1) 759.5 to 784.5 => 3.4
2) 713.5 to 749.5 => 3.3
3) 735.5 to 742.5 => 3.4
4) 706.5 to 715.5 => 2.8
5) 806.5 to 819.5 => 3.0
